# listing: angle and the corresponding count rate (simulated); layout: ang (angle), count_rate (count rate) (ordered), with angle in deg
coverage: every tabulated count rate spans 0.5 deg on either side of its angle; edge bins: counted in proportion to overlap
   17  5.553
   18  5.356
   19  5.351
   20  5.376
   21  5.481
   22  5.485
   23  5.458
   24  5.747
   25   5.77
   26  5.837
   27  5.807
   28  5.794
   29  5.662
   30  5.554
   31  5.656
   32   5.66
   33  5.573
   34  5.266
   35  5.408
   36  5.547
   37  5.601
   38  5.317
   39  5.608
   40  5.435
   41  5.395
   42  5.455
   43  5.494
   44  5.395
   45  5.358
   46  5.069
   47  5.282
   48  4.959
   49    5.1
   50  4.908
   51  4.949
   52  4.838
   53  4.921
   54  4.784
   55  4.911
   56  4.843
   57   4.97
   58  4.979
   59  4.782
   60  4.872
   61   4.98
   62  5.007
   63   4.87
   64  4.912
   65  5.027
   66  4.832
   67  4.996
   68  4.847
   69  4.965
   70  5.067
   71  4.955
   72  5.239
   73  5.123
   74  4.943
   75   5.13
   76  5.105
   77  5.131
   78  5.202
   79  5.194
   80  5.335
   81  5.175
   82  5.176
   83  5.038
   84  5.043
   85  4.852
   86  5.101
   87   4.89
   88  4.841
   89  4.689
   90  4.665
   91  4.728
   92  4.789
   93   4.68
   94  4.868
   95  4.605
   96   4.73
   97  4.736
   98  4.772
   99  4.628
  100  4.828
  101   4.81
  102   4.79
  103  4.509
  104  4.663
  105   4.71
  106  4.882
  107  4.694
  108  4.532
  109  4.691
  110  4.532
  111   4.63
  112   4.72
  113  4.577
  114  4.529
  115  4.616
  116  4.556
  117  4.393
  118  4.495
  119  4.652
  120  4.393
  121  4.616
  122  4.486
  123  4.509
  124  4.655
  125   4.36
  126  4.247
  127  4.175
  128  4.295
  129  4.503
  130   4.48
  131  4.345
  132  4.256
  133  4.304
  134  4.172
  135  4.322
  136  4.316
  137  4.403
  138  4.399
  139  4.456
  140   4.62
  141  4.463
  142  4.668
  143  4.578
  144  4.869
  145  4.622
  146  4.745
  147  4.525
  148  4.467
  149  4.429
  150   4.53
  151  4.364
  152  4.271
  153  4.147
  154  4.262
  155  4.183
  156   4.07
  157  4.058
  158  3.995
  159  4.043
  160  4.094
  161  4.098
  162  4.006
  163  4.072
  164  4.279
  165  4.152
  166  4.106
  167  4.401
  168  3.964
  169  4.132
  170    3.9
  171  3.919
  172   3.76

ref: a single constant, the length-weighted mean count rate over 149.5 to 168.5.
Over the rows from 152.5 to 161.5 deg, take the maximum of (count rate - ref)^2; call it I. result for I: 0.0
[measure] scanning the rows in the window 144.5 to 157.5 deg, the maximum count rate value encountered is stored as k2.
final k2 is 4.745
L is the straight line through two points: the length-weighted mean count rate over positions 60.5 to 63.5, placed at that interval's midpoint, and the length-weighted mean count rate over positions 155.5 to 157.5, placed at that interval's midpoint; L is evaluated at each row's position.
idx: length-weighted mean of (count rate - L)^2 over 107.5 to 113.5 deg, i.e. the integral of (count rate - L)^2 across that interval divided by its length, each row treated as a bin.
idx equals 0.02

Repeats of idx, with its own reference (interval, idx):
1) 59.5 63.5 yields 0.00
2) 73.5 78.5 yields 0.09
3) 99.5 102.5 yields 0.05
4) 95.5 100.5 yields 0.02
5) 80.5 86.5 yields 0.11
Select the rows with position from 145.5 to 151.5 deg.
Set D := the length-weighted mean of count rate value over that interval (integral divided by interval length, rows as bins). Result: 4.5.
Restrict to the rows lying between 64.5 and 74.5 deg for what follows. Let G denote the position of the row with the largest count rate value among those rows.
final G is 72 deg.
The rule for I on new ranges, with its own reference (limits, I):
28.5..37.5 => 2.2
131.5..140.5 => 0.2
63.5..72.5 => 1.2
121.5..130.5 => 0.2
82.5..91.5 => 0.9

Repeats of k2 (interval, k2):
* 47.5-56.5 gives 5.1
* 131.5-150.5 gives 4.869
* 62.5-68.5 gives 5.027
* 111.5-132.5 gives 4.72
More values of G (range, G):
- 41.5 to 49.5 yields 43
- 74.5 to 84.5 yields 80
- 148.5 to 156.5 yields 150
